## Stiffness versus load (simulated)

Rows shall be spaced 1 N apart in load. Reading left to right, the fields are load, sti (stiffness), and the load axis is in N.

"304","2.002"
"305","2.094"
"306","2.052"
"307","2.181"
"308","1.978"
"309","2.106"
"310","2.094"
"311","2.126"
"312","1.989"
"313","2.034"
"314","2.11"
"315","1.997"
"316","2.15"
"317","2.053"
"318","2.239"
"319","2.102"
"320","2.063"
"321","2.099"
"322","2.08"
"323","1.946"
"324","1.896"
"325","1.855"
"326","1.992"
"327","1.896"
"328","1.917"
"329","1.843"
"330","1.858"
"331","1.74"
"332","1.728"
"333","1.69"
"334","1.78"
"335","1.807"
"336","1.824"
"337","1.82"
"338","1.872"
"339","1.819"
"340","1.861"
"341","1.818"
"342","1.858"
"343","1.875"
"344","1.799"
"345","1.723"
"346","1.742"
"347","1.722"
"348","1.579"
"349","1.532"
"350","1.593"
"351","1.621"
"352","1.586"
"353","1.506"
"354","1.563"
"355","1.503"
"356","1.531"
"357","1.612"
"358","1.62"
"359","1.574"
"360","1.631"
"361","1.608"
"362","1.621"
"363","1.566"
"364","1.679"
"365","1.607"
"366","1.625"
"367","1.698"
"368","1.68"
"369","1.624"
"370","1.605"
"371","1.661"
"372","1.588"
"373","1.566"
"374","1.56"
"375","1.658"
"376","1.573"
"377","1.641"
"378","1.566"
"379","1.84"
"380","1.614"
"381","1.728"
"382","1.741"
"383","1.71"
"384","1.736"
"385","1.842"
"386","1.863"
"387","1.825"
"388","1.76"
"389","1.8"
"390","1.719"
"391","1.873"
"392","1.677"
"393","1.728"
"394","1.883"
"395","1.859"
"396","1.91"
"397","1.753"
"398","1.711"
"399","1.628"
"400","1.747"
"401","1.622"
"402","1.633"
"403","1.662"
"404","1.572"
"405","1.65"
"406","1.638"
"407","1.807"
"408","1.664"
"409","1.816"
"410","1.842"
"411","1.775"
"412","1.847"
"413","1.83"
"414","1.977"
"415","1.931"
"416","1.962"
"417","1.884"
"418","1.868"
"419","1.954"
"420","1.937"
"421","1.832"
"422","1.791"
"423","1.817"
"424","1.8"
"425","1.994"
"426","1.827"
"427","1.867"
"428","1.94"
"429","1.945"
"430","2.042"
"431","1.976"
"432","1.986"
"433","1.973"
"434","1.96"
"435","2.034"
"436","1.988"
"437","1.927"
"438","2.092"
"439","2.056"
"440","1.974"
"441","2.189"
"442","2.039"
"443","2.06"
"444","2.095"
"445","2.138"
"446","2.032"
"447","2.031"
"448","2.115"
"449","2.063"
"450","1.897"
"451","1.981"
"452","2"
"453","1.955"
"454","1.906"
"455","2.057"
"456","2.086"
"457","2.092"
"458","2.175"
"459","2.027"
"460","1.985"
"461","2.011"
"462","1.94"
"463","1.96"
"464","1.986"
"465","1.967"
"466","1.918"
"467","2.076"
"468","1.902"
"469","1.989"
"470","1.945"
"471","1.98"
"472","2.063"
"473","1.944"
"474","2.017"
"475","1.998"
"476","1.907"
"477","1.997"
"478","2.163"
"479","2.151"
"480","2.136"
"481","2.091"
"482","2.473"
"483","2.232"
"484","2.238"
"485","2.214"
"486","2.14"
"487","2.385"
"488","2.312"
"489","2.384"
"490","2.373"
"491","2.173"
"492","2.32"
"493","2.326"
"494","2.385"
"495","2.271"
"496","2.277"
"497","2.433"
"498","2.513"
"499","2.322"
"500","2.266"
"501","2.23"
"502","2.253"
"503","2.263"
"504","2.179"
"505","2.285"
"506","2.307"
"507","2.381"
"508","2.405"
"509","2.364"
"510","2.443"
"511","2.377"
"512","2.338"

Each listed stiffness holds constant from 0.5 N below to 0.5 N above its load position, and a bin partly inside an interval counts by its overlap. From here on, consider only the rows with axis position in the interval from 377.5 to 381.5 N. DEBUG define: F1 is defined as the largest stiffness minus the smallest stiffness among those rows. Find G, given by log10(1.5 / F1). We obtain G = 0.74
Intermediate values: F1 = 0.27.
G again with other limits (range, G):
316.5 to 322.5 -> 0.91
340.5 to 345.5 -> 0.99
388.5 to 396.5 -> 0.81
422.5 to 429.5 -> 0.89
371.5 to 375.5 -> 1.18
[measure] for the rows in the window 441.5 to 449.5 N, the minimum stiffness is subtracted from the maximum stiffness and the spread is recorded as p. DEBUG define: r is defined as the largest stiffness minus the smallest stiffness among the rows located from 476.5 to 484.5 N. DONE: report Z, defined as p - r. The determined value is -0.37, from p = 0.11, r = 0.48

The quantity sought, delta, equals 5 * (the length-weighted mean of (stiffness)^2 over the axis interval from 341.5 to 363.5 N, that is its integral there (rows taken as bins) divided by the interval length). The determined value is 13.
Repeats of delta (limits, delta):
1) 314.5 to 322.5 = 22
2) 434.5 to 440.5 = 20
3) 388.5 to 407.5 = 15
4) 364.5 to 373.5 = 13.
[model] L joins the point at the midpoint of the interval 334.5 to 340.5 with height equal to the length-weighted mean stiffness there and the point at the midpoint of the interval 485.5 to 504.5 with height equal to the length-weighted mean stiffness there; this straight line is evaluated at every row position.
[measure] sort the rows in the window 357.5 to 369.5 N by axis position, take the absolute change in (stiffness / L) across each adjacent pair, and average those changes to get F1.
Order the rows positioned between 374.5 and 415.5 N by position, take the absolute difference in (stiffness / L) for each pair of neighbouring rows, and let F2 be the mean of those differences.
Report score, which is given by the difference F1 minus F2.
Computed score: -0.017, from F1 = 0.026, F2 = 0.043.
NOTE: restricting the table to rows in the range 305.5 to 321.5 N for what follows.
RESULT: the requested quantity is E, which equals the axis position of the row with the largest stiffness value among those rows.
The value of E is 318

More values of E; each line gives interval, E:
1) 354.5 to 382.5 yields 379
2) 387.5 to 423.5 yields 414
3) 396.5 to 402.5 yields 397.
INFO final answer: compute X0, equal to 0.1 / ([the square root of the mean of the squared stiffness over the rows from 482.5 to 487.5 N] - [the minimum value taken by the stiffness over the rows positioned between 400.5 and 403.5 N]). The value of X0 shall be 0.2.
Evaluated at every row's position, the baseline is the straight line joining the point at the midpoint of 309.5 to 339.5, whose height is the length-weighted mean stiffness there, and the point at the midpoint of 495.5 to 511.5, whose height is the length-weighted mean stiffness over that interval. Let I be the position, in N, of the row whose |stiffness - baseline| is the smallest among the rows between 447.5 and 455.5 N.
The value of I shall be 448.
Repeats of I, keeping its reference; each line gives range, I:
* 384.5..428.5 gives 414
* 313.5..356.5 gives 323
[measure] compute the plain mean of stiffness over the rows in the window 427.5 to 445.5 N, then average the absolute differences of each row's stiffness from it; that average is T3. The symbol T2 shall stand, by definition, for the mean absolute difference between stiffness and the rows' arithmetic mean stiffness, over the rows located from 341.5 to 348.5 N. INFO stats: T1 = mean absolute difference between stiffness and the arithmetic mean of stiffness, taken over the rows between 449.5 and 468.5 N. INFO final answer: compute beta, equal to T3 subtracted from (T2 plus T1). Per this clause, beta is 0.074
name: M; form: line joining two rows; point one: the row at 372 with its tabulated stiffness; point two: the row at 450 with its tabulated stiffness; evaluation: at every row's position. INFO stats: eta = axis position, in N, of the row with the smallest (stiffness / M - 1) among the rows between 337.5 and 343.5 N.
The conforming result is 341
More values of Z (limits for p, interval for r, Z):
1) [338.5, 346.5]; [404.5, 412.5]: -0.06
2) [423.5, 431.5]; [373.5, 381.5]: -0.04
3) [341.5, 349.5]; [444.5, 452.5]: 0.10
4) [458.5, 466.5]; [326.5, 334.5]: -0.12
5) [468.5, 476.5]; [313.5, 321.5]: -0.09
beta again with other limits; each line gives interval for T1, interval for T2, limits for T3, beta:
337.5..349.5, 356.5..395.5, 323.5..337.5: 0.111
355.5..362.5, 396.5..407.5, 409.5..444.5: 0.006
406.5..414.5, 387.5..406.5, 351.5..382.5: 0.084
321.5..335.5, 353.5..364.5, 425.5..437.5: 0.077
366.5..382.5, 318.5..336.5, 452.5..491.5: 0.043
